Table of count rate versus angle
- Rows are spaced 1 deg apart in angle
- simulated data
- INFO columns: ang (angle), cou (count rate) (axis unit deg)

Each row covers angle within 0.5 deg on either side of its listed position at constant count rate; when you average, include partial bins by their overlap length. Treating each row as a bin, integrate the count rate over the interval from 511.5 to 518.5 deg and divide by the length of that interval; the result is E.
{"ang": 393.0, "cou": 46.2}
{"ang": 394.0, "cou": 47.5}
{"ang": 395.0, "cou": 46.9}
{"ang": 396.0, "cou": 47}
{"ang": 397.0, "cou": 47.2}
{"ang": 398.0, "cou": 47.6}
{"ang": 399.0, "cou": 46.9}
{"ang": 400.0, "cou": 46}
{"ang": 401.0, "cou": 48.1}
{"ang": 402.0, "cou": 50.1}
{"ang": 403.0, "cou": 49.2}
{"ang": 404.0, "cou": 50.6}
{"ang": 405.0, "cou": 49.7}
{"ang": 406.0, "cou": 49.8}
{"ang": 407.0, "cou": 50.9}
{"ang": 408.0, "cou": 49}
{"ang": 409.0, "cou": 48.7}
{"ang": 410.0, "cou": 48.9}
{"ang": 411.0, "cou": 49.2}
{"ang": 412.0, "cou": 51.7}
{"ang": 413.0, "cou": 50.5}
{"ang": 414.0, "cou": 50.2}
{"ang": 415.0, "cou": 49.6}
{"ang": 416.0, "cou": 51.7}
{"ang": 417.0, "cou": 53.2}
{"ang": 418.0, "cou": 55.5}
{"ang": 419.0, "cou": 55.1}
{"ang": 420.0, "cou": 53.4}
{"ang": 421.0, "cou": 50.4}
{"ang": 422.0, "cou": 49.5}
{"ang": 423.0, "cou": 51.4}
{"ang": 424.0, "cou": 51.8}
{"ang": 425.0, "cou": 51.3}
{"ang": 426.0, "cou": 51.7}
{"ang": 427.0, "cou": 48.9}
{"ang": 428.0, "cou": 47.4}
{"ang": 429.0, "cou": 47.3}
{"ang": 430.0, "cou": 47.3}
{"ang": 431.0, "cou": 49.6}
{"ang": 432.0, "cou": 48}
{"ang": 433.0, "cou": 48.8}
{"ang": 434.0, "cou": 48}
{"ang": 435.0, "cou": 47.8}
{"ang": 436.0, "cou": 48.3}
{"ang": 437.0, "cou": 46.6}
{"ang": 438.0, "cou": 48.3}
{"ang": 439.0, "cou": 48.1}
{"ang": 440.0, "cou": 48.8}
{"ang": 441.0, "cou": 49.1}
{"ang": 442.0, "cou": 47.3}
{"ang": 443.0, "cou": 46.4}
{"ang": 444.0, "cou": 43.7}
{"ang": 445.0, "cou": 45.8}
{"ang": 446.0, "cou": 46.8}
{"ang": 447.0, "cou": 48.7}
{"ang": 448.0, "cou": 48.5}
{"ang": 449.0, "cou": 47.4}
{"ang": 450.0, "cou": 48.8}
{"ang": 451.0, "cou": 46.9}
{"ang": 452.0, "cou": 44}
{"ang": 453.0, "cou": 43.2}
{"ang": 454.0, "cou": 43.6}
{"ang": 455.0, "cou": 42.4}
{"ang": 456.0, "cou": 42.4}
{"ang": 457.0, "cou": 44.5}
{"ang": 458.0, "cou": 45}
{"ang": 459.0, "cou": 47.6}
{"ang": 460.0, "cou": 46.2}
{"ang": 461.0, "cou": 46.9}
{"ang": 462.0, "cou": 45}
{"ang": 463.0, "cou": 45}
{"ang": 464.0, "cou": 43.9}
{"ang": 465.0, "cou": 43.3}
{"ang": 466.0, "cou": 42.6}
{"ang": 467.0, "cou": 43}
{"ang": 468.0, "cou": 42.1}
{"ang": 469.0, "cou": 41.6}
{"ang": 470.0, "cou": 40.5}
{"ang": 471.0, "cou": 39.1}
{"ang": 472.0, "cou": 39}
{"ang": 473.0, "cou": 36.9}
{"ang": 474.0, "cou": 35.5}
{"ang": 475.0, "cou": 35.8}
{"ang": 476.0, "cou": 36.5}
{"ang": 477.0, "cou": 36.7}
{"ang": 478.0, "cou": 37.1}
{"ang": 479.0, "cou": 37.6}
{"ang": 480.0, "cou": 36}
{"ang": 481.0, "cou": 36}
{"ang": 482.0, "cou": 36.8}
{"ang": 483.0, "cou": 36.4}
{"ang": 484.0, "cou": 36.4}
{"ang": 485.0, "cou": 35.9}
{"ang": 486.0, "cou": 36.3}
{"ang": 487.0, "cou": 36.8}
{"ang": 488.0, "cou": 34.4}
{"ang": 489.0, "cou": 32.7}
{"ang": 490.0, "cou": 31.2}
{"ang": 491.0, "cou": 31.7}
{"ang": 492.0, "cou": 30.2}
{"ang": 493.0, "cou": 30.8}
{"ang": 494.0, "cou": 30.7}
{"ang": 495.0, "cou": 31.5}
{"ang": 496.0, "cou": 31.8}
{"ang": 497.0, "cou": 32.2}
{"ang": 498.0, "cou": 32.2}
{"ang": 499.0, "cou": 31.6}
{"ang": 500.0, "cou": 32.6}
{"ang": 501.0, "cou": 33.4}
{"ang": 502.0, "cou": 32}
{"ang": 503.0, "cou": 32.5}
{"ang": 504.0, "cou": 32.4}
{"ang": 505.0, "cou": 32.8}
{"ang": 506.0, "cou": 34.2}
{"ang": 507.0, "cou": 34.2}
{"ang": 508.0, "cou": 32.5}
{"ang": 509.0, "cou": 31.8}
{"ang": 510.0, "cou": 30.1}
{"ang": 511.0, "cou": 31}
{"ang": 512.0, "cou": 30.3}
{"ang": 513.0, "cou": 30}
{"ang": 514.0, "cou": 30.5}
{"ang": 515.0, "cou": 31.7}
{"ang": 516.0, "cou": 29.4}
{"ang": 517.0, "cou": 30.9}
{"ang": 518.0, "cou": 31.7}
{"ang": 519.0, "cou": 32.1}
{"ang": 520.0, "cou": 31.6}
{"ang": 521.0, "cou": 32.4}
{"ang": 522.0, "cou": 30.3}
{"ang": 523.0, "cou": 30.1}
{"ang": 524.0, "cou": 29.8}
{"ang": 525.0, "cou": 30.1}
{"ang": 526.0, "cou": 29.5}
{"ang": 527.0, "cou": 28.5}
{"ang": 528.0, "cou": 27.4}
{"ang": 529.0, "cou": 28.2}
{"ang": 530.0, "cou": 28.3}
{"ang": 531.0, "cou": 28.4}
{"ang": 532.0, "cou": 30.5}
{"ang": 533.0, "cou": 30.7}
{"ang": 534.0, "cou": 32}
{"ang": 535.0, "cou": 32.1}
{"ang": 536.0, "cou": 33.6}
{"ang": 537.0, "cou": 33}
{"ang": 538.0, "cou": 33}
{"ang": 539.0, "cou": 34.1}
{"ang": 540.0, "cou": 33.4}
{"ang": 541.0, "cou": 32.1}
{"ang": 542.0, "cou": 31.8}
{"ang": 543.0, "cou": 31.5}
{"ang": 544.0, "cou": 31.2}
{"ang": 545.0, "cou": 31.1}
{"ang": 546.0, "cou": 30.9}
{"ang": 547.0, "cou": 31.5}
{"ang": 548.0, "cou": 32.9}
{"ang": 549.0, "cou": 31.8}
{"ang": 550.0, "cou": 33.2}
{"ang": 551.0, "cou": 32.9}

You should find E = 31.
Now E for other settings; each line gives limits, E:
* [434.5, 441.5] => 48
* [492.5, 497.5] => 31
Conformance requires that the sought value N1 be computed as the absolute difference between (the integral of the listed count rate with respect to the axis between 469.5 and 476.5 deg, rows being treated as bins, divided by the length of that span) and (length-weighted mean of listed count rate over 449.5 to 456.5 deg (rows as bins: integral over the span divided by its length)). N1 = 7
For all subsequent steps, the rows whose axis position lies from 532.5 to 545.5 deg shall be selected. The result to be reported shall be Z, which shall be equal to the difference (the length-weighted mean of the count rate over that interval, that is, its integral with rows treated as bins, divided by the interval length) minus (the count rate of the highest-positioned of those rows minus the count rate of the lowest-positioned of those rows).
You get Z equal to 32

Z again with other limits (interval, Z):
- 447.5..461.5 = 47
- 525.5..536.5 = 26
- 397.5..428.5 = 50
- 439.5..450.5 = 47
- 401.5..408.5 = 51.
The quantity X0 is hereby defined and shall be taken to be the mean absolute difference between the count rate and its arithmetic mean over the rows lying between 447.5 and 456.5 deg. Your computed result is 2.4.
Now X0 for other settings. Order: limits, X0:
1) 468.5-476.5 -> 1.9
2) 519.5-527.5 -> 0.9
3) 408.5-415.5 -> 0.8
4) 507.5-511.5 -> 0.8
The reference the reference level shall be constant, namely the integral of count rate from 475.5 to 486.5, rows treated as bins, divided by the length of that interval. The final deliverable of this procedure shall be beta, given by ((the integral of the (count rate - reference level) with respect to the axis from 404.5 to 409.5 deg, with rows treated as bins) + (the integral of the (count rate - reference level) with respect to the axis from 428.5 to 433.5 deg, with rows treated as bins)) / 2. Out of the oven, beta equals 62.0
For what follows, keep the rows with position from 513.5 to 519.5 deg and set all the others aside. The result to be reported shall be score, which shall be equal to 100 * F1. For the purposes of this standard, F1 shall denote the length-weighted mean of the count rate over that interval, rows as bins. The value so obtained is 3105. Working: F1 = 31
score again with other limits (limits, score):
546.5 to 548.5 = 3220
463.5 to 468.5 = 4298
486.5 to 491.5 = 3336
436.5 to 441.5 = 4818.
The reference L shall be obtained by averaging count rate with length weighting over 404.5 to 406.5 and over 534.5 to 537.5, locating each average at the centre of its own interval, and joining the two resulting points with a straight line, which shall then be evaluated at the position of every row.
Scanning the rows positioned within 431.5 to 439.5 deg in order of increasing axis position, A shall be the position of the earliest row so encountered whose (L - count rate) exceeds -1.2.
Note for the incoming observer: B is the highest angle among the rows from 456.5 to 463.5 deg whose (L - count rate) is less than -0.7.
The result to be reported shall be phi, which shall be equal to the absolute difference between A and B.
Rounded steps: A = 437.0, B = 463.0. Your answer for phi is 26 deg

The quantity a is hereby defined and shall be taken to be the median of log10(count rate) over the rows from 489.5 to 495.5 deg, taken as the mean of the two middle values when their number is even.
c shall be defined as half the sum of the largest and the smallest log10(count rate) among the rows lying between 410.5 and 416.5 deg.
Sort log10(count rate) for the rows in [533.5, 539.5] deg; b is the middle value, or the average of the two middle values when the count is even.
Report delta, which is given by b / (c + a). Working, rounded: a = 1.49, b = 1.52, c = 1.70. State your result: 0.48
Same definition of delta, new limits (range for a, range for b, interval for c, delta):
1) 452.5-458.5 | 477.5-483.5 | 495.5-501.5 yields 0.50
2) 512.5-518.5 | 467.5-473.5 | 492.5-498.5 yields 0.54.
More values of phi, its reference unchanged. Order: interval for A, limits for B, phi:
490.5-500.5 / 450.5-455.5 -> 40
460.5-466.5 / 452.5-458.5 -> 8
